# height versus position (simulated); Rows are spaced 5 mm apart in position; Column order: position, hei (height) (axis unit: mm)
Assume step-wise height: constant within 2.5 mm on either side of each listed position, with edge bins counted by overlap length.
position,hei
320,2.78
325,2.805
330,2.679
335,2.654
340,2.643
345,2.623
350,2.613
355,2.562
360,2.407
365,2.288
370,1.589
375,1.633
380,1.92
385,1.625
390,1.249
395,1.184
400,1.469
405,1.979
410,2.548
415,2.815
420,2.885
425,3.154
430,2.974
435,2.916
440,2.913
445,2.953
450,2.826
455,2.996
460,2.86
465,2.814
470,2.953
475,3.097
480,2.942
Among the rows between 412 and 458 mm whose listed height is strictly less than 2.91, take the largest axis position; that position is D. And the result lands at 450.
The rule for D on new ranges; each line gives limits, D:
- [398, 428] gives 420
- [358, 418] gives 415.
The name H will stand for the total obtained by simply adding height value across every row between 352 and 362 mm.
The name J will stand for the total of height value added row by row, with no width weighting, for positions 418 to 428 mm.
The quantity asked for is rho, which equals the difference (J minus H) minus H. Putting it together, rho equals -3.9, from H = 5.0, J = 6.0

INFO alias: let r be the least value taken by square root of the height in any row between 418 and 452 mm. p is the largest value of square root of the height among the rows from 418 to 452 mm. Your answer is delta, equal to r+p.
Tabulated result 3.5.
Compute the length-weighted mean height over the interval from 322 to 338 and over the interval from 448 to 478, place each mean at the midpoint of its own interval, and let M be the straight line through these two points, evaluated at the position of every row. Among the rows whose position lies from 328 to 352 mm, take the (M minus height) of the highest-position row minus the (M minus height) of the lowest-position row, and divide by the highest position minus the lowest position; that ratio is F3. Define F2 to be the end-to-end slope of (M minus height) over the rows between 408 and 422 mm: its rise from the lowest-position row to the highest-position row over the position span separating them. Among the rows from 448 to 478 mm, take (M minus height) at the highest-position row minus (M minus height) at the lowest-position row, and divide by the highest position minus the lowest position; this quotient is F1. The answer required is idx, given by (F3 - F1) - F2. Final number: 0.05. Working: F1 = -0.009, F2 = -0.032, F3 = 0.0049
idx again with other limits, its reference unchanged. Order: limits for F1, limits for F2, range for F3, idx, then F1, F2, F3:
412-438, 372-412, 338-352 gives 0.03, -0.003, -0.025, 0.0046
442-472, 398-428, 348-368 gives 0.09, 0.002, -0.066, 0.0233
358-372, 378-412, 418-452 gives -0.06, 0.083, -0.019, 0.0036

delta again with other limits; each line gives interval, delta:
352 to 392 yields 2.7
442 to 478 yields 3.4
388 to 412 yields 2.7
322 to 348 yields 3.3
